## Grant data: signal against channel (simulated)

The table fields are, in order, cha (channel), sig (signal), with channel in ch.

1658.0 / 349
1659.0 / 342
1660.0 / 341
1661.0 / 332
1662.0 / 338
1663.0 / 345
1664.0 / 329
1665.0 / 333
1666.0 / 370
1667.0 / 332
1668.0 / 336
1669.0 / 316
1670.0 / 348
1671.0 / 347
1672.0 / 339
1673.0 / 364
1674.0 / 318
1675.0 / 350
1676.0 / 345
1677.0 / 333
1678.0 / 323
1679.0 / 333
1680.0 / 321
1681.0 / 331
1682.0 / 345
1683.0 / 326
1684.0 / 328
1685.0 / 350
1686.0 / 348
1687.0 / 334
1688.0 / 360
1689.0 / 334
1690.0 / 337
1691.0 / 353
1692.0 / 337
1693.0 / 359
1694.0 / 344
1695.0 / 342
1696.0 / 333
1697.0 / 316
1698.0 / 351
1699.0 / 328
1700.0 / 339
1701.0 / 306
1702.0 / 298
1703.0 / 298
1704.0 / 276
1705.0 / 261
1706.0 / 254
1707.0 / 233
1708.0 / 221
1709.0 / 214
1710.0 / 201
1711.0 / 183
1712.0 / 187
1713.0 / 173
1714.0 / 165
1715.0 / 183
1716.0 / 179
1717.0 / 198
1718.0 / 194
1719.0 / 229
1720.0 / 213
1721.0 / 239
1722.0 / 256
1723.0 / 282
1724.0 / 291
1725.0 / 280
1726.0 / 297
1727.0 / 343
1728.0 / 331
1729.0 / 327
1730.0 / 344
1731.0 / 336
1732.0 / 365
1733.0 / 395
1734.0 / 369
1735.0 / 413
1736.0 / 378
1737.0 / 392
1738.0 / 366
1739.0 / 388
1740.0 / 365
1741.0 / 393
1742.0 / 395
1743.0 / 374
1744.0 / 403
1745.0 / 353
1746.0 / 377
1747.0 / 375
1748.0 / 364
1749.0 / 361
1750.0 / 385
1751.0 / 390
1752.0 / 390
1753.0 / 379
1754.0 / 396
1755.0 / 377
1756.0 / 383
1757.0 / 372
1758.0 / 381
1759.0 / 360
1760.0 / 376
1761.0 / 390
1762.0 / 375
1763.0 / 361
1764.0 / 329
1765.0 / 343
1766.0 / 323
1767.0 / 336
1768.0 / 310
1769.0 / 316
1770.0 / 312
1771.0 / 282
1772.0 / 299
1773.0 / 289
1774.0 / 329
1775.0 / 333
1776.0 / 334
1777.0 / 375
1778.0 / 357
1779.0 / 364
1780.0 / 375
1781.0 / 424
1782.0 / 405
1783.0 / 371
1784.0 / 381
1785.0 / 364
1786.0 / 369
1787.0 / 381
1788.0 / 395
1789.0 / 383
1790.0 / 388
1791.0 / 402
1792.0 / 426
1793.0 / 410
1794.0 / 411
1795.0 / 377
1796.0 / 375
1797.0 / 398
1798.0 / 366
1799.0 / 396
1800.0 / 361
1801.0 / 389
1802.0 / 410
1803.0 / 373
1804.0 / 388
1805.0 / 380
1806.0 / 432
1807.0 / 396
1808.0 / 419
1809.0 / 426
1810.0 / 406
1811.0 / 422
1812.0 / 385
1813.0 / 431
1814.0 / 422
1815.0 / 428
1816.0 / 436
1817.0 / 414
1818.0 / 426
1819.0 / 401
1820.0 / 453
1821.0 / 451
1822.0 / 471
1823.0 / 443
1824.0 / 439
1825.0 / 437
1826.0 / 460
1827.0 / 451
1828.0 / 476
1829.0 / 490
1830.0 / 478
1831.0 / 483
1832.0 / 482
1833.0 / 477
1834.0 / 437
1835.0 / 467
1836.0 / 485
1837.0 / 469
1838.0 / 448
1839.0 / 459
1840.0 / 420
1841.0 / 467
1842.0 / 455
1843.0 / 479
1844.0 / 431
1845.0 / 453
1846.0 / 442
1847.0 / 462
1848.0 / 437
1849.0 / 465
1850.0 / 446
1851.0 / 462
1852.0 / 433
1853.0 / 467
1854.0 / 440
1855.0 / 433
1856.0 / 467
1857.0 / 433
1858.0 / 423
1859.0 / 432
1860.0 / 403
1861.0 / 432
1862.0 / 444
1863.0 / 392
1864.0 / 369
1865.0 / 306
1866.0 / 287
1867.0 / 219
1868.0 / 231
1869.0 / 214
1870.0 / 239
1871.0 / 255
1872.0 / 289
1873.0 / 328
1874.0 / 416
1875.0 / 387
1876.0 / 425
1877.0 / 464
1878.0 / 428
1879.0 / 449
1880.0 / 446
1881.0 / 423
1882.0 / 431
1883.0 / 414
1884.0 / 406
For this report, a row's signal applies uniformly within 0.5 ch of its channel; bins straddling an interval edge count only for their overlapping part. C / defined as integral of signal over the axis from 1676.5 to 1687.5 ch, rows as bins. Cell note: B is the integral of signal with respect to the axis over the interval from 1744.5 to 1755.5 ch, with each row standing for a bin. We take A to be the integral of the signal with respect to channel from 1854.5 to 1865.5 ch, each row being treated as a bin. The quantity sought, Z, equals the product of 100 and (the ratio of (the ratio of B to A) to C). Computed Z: 0.025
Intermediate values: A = 4534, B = 4147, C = 3672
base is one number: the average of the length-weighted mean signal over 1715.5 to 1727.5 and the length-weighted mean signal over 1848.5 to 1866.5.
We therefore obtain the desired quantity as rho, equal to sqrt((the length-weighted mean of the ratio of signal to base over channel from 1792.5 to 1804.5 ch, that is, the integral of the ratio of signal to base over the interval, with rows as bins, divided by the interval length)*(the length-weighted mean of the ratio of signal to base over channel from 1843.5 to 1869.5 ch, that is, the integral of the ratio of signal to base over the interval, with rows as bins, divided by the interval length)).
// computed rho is 1.18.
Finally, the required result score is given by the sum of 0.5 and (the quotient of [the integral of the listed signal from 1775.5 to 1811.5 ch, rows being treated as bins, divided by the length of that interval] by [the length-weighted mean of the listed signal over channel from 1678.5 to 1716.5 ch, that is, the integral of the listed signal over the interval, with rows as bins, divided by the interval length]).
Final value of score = 1.84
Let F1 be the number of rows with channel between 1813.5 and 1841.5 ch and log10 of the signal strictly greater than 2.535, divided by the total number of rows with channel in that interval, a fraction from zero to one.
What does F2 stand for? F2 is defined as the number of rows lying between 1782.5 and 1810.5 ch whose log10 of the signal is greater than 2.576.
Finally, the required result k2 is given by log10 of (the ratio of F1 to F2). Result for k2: -1.32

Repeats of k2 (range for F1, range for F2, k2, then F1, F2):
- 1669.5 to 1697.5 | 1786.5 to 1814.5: -1.75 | 0.4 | 24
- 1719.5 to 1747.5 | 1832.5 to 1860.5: -1.64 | 0.6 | 28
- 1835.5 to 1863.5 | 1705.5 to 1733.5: 0.00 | 1.0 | 1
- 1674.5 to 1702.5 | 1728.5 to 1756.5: -1.65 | 0.4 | 16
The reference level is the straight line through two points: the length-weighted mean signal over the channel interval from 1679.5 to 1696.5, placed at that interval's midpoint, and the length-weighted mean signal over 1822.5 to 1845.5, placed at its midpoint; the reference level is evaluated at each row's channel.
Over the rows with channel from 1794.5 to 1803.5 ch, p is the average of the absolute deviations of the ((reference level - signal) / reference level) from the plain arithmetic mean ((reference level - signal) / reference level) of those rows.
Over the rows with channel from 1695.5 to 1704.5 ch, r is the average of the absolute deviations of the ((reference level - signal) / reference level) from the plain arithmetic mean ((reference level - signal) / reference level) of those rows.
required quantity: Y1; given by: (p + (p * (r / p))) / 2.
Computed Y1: 0.045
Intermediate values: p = 0.031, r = 0.059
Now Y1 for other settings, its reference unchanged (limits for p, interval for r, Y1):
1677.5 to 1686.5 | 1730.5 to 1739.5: 0.034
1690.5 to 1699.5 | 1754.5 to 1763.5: 0.026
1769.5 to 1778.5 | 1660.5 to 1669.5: 0.044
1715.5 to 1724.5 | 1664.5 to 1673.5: 0.060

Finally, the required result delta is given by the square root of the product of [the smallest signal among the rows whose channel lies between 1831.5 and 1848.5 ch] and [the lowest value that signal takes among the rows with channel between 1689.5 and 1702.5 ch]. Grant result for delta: 354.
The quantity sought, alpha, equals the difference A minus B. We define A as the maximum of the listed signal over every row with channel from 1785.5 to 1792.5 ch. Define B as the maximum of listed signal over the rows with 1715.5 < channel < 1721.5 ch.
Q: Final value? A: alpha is 187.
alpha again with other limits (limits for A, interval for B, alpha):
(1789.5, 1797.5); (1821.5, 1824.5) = -45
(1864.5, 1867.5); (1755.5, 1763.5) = -84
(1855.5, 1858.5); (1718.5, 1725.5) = 176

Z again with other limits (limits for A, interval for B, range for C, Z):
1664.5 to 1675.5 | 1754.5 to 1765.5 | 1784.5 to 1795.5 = 0.025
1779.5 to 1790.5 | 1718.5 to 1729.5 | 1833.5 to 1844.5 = 0.015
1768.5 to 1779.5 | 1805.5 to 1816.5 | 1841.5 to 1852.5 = 0.026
